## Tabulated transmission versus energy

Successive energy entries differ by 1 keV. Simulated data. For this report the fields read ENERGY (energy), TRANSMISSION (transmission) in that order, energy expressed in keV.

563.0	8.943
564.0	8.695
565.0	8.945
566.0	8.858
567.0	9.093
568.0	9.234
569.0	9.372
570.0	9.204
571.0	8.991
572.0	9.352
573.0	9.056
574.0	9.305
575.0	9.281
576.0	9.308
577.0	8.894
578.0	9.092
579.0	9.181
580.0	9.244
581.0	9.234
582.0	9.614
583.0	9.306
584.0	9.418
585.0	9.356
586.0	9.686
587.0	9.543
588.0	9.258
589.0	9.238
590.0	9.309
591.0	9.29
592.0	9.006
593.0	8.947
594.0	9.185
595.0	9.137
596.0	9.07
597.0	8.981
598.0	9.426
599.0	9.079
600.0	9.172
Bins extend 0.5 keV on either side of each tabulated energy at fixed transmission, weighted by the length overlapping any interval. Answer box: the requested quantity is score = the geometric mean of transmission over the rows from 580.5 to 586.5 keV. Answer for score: 9.43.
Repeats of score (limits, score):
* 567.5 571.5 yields 9.20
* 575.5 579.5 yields 9.12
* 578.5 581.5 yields 9.22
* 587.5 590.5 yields 9.27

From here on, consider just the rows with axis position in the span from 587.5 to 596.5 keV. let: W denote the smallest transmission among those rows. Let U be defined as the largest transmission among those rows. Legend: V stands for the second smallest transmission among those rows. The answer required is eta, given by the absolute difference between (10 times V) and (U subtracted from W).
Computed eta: 90.4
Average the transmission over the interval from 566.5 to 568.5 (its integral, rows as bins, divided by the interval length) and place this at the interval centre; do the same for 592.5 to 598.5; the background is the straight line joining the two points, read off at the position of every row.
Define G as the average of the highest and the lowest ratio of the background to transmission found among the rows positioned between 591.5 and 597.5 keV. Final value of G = 1.007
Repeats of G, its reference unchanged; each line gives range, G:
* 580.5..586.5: 0.967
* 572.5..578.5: 1.006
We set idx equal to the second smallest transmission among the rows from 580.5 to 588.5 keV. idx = 9.258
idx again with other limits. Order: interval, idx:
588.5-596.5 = 9.006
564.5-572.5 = 8.945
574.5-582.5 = 9.092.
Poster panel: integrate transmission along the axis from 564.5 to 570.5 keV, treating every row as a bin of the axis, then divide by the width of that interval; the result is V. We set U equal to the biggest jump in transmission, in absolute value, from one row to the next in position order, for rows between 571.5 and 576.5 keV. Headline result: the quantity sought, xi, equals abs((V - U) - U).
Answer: 8.53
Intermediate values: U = 0.30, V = 9.12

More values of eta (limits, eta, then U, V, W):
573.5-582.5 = 91.6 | 9.614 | 9.092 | 8.894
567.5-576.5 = 90.9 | 9.372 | 9.056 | 8.991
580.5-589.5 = 92.8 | 9.686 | 9.238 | 9.234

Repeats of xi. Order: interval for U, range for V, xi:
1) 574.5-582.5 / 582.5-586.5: 8.61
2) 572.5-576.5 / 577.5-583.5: 8.78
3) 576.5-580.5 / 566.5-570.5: 8.83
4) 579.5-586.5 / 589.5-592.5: 8.44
